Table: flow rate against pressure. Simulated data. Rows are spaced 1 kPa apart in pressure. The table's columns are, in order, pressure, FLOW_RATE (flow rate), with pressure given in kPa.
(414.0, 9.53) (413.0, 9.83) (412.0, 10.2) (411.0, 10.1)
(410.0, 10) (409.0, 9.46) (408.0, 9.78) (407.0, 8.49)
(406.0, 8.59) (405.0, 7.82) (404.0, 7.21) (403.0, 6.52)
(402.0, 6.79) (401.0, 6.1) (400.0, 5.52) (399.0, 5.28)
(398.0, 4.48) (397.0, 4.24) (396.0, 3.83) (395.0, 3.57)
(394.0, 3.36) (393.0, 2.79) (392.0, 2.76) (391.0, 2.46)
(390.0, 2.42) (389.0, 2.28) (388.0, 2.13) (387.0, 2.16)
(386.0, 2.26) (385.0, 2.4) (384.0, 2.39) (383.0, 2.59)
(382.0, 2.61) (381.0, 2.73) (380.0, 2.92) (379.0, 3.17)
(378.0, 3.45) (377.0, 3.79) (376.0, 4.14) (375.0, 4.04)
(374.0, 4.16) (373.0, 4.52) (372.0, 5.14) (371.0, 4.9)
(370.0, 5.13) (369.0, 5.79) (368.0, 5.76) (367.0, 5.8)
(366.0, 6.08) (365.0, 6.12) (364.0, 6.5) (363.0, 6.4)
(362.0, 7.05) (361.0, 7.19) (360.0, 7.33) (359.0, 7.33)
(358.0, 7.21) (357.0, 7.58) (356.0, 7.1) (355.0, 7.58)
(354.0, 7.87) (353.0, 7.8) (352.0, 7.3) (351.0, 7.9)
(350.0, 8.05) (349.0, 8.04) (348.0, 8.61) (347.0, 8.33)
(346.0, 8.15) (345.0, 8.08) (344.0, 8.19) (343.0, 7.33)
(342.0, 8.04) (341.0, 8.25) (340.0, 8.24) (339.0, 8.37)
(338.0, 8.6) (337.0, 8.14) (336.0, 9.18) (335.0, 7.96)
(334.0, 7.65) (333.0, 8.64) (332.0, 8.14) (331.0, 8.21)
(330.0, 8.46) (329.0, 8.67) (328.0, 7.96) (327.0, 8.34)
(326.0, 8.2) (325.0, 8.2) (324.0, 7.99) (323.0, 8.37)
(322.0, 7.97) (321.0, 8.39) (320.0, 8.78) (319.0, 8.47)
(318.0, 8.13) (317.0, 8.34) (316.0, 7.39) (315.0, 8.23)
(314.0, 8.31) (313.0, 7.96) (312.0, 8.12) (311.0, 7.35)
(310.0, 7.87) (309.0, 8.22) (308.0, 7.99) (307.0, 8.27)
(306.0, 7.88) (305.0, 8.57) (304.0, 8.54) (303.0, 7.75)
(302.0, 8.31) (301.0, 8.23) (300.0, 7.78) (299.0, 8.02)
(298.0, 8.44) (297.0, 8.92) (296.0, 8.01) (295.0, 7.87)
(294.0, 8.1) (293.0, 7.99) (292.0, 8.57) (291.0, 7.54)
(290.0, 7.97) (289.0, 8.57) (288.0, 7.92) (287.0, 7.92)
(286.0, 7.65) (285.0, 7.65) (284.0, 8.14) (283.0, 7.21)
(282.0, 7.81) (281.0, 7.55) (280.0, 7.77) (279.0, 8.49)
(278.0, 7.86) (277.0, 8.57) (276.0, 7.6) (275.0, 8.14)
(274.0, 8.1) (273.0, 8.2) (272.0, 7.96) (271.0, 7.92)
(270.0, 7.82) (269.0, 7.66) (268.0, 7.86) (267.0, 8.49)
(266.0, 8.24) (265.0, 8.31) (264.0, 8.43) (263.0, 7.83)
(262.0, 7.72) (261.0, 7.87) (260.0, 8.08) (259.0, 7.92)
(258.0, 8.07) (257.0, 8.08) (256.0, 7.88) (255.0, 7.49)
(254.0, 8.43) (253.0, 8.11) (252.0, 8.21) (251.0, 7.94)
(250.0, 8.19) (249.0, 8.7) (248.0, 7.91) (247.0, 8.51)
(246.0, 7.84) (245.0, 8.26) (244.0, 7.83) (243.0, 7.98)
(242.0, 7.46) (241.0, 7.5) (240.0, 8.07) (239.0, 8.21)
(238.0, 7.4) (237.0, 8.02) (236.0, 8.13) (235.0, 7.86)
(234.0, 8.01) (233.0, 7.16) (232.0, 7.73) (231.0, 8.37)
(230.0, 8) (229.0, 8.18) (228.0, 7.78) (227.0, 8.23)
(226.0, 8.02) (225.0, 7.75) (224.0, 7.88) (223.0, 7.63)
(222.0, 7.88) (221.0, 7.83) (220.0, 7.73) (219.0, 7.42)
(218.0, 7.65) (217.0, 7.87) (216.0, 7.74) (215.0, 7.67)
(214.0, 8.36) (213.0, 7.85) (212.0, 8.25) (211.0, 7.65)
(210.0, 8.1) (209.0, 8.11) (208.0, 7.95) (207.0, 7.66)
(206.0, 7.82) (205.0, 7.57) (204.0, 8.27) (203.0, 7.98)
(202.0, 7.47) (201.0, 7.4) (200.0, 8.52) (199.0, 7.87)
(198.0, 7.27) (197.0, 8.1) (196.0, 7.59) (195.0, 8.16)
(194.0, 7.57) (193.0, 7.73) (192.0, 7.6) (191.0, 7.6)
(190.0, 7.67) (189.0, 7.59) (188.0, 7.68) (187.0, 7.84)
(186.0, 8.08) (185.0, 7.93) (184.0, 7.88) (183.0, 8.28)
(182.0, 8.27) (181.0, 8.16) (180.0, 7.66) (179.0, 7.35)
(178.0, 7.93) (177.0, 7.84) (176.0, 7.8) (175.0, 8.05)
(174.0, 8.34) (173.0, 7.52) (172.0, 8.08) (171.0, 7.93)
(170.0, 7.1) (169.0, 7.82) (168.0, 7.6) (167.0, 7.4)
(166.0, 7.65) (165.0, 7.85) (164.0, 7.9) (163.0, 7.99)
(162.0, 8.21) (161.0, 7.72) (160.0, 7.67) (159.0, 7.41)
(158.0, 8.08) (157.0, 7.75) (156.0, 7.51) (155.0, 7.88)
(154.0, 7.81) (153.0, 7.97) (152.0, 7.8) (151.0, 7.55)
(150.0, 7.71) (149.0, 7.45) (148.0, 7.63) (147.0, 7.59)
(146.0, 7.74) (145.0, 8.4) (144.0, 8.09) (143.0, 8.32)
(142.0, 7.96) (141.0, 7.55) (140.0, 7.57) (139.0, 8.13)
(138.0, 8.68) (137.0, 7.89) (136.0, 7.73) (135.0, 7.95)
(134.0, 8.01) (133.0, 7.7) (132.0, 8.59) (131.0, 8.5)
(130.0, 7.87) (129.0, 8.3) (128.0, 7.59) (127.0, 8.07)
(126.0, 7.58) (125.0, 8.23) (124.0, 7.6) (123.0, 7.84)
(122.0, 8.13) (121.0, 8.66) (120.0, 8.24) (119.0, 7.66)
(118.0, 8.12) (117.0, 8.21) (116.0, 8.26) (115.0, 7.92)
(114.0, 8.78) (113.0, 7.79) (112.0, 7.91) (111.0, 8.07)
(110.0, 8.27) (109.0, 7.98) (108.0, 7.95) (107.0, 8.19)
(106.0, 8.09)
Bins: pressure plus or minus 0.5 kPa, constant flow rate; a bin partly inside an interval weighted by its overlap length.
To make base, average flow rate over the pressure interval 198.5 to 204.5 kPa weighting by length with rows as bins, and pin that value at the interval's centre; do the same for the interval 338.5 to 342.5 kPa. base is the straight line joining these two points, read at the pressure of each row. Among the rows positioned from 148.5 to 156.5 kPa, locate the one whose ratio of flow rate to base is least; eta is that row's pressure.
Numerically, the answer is 149.0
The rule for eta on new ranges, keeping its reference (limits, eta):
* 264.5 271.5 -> 269.0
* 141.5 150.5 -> 149.0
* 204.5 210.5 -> 205.0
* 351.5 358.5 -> 356.0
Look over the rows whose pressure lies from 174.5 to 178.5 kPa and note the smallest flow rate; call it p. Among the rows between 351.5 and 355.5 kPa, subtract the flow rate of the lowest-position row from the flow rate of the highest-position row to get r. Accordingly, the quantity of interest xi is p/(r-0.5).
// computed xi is -35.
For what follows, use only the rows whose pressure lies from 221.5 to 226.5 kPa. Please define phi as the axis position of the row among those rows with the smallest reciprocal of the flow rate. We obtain 226.0 kPa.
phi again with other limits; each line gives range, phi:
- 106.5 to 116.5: 114.0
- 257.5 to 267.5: 267.0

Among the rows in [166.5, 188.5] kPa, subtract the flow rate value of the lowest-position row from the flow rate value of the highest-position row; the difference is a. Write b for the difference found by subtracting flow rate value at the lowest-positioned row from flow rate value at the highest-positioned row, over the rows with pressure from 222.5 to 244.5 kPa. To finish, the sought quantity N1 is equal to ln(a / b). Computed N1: 0.3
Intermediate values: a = 0.3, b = 0.2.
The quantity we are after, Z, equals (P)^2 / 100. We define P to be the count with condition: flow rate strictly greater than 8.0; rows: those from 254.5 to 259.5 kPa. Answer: 0.04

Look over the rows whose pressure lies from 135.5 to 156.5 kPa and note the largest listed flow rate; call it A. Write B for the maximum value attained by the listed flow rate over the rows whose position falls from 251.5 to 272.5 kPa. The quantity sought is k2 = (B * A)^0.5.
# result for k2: 8.58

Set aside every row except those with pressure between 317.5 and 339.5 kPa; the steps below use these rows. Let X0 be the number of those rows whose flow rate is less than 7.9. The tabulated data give 1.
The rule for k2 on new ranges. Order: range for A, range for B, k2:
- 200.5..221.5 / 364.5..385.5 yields 7.15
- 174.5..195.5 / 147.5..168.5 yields 8.24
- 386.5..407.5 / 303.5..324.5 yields 8.68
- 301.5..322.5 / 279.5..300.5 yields 8.85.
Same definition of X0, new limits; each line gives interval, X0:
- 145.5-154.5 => 8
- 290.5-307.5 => 5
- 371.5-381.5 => 10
